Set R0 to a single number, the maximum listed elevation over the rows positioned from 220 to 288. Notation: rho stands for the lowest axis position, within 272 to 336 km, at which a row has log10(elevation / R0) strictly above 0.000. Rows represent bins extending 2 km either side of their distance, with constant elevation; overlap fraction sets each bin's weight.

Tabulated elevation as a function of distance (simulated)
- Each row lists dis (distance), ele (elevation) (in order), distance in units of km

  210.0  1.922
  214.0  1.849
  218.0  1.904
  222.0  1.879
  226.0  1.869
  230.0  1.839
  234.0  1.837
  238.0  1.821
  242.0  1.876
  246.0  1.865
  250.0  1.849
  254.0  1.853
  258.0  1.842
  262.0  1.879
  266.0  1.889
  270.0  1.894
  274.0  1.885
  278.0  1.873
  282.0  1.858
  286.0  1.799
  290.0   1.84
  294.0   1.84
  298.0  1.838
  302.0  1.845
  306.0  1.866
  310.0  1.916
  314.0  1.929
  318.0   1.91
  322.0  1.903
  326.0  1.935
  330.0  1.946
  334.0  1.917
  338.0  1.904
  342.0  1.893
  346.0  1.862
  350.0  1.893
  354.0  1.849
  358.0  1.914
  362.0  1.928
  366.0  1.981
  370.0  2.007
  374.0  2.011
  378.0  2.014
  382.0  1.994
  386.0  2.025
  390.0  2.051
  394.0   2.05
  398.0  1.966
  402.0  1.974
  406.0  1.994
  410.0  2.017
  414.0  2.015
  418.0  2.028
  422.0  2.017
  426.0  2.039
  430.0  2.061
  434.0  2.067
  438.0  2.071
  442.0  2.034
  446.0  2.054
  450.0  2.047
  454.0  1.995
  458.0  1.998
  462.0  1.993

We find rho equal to 310.0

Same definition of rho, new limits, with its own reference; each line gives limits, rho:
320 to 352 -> 322.0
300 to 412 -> 310.0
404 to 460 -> 406.0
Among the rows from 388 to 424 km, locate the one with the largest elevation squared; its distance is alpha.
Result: 390.0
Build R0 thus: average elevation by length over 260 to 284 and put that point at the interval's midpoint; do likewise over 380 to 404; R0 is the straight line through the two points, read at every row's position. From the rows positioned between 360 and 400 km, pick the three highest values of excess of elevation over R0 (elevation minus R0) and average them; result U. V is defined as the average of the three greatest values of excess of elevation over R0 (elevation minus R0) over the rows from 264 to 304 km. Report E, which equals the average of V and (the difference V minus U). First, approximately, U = 0.034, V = 0.012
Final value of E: -0.01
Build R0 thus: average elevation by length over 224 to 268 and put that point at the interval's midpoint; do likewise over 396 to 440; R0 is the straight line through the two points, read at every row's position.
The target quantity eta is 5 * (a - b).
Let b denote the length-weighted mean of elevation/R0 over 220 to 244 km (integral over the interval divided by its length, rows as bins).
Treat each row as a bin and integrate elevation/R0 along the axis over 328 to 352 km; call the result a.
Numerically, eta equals 112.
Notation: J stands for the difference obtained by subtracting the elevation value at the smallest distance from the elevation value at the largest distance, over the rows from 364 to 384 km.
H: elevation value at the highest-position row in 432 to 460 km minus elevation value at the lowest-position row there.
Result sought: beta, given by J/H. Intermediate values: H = -0.07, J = 0.013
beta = 0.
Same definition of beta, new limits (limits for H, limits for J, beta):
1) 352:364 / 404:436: 1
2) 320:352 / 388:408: 6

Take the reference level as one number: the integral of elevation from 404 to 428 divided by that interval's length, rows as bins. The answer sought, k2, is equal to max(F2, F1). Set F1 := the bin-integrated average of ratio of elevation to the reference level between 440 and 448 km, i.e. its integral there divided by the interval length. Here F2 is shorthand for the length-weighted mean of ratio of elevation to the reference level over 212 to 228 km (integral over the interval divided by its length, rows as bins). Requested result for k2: 1.01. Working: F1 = 1.013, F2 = 0.93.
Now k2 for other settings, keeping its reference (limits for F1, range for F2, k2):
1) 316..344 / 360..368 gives 0.97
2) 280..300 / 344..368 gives 0.94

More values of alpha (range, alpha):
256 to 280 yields 270.0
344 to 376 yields 374.0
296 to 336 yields 330.0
